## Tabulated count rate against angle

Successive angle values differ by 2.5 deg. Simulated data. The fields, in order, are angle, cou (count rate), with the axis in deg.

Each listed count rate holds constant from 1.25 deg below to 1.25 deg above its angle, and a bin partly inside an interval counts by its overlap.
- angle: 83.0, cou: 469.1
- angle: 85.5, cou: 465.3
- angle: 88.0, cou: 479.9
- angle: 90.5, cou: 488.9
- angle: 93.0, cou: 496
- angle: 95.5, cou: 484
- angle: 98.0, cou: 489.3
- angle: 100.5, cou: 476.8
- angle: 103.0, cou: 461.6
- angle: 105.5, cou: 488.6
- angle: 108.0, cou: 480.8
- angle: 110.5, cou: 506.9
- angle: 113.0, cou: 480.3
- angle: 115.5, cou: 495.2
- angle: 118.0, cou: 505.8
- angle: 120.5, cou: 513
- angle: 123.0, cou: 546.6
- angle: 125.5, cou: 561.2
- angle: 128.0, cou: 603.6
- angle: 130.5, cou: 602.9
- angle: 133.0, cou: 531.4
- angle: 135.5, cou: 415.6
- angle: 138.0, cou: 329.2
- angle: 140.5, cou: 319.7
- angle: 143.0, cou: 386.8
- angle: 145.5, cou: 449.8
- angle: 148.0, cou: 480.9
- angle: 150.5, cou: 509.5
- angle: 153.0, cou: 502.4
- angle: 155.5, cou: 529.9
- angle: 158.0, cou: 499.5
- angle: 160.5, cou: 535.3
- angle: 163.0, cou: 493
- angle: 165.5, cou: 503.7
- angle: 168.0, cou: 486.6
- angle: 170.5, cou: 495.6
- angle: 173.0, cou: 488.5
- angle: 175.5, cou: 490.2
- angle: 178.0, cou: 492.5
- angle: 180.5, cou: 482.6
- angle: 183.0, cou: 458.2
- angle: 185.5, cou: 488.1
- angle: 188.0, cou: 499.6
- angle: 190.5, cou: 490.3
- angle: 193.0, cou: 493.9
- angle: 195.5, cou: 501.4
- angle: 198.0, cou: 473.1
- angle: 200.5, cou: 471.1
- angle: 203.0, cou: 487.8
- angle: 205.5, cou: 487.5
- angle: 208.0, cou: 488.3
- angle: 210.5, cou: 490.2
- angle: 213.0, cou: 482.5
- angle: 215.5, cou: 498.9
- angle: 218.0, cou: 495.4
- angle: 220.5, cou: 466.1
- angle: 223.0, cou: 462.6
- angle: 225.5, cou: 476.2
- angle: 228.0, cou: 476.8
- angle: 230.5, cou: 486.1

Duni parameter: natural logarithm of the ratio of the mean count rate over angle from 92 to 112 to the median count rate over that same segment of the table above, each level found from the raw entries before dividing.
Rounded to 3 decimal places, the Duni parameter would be -0.002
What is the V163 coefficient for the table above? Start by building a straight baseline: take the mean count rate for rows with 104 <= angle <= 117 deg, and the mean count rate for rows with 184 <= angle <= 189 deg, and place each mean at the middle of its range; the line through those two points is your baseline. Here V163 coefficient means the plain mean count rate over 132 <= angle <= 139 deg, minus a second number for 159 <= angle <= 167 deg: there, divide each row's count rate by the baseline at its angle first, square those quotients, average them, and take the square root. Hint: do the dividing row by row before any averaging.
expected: 424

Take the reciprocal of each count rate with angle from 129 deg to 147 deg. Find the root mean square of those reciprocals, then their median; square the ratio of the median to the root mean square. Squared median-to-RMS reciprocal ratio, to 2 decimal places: 0.95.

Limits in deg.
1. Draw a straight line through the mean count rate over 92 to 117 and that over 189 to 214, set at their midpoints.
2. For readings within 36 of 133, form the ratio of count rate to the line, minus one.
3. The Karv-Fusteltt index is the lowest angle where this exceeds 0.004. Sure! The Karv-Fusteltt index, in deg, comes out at 98.0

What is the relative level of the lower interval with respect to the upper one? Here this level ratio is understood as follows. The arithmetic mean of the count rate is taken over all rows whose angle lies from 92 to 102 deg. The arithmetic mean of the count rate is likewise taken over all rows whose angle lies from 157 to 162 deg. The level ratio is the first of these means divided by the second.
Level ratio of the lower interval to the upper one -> 0.94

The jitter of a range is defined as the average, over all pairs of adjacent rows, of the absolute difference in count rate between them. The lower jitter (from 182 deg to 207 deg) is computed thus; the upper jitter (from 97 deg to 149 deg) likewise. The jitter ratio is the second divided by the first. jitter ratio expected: 2.8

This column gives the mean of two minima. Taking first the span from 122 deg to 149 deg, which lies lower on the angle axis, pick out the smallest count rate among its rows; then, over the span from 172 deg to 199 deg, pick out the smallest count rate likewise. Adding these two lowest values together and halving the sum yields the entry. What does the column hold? 389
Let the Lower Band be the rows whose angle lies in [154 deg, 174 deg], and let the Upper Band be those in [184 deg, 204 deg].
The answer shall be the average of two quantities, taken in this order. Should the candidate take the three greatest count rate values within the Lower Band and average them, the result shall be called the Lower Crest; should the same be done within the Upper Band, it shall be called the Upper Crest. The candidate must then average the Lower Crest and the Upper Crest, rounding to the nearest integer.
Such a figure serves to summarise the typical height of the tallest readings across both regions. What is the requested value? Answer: 511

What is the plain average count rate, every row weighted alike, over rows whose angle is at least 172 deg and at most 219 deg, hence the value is 487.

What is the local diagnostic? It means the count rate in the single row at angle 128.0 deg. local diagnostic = 603.6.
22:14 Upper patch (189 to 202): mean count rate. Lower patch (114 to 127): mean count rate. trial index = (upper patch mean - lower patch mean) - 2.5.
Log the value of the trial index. -41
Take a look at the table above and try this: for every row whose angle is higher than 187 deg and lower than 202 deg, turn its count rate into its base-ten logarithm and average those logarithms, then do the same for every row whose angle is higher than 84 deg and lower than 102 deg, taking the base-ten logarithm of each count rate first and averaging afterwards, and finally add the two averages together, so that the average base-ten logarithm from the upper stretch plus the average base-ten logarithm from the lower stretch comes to 5.37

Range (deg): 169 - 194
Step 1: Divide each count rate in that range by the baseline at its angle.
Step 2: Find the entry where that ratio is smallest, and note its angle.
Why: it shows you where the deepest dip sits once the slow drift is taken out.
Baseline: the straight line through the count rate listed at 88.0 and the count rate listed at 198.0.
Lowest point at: 183.0 deg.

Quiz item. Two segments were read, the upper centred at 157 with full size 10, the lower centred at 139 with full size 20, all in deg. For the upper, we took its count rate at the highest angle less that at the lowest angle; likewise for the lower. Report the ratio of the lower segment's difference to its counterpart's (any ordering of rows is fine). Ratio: -3.7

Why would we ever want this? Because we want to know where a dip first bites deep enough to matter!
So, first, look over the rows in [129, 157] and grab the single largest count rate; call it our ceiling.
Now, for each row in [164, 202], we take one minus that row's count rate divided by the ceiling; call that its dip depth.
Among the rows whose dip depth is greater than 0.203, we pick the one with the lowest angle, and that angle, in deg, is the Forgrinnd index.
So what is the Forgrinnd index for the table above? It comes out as 183.0 deg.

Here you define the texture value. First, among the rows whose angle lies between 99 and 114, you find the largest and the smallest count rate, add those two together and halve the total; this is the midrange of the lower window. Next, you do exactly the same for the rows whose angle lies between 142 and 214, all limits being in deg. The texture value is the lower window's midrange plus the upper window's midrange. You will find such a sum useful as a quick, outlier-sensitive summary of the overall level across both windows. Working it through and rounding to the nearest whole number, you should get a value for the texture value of 945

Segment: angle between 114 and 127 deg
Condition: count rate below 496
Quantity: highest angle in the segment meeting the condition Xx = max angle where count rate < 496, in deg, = 115.5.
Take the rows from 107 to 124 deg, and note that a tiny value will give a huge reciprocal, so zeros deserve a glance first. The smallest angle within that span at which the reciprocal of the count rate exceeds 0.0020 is 108.0 deg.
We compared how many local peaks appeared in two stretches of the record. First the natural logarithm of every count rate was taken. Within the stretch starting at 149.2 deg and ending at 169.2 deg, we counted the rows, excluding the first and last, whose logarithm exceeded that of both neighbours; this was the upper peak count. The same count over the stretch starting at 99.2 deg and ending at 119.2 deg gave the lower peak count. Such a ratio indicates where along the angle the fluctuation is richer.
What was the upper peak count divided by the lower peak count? 1.5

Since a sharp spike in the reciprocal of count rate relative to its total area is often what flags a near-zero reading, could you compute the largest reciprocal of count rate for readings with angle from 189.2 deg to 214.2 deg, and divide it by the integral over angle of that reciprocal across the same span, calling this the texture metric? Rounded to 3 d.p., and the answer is 0.041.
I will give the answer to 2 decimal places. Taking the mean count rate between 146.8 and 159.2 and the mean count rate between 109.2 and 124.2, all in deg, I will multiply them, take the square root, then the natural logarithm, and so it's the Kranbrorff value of 6.23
